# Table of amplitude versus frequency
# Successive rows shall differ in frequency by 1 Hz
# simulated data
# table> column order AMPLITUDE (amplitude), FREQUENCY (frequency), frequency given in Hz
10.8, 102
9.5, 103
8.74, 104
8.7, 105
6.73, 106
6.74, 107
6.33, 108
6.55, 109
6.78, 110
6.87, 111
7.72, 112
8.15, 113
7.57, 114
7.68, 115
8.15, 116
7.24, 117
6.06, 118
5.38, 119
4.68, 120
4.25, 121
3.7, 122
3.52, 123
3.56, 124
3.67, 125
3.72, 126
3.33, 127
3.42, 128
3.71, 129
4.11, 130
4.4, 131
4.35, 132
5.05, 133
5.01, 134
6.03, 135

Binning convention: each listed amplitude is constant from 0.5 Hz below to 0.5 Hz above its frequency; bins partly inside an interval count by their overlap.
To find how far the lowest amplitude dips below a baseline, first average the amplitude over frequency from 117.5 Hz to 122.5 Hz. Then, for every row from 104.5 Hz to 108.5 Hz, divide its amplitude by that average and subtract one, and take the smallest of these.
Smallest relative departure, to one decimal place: 0.3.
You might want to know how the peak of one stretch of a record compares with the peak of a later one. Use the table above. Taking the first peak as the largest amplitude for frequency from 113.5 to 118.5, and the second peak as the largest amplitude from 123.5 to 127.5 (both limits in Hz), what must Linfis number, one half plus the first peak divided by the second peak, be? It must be 2.69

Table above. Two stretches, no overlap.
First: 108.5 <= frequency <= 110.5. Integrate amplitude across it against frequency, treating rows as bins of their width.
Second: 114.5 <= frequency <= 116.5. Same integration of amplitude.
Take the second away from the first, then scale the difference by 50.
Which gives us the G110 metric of -125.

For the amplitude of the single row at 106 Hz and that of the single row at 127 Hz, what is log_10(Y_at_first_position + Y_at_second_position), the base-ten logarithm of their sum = 1.00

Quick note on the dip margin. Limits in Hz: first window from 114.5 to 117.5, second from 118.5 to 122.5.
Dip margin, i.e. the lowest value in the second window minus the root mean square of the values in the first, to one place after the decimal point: -4.0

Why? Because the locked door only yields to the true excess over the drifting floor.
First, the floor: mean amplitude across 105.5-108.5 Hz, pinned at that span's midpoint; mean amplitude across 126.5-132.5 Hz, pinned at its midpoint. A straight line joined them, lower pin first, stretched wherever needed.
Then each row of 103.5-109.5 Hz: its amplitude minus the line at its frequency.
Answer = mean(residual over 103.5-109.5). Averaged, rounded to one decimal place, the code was 0.6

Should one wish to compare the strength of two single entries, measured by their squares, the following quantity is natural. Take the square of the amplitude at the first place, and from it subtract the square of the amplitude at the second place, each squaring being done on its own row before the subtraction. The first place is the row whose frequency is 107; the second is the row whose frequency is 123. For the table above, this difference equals 33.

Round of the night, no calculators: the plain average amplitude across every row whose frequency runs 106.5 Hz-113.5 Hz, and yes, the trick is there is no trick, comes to 7.0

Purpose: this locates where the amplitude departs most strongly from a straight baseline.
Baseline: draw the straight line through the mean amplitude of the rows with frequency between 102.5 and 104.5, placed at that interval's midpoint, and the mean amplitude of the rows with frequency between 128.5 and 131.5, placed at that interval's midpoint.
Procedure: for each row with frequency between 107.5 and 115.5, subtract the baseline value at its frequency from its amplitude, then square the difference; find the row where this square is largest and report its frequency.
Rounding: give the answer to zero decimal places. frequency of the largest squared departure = 108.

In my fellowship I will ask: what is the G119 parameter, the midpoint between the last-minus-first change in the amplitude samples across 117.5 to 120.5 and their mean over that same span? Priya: 2.00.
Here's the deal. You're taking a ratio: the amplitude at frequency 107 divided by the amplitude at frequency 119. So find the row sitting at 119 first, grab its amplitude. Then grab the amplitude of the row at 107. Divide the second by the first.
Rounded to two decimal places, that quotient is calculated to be 1.25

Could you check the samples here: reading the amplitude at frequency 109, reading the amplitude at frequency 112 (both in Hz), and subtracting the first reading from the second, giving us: 1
